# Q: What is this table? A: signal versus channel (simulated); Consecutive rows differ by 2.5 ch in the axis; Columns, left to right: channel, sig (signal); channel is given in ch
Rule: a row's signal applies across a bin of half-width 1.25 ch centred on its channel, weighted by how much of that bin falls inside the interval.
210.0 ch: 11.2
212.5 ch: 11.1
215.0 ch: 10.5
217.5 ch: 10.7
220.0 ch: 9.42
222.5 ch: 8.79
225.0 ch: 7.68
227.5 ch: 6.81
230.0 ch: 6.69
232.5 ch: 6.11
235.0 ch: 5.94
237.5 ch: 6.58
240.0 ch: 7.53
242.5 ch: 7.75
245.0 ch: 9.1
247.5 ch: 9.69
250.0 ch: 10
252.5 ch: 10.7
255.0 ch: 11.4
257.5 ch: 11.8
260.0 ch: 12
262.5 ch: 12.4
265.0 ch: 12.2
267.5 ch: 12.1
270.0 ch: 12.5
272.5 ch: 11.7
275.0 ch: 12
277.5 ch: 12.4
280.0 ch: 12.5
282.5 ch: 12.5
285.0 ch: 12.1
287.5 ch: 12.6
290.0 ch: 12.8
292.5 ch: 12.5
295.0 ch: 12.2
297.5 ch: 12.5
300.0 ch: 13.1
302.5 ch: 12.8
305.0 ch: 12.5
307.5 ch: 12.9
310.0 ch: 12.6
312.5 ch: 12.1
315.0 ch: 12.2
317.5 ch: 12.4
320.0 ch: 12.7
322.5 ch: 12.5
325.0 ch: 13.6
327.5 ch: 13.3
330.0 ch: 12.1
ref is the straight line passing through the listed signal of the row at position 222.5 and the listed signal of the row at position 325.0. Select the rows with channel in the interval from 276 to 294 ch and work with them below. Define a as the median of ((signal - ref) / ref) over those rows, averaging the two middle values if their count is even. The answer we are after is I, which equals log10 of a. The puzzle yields -1.2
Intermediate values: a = 0.070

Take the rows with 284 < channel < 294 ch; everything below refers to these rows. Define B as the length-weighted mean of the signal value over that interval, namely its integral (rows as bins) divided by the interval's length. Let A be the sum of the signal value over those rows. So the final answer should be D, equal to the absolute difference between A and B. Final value 37.5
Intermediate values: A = 50.0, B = 12.5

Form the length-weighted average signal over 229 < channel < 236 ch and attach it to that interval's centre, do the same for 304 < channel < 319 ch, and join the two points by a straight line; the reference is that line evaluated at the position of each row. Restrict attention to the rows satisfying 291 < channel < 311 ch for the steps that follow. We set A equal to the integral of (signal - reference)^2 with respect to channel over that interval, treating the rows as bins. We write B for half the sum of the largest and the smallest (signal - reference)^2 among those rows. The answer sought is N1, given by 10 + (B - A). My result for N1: -13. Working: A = 24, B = 1.2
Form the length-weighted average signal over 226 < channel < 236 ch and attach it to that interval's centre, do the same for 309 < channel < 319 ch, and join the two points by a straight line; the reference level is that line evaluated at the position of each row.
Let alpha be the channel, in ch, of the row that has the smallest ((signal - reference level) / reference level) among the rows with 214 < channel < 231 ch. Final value 230.0 ch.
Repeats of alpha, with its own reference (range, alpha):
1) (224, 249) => 235.0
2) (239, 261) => 240.0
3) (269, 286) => 285.0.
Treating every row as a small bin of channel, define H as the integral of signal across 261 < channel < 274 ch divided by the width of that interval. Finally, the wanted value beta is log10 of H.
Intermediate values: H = 12.2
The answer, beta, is 1.09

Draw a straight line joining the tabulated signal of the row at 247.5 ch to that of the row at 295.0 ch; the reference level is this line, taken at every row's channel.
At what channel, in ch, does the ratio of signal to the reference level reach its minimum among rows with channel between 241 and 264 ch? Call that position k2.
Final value 242.5 ch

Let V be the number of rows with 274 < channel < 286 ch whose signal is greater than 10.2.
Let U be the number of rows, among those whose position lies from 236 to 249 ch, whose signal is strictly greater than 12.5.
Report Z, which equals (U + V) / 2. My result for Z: 2.5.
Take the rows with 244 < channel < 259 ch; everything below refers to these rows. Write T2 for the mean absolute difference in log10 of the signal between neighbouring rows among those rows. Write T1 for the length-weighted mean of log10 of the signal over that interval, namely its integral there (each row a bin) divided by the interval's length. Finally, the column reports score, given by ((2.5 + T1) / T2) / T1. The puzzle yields 153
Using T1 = 1.02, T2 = 0.023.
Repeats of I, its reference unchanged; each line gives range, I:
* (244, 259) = -1.7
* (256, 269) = -0.9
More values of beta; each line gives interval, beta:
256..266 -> 1.08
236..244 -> 0.86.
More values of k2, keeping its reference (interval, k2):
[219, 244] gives 235.0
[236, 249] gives 237.5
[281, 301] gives 295.0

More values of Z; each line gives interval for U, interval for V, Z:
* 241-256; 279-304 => 5.0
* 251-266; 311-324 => 2.5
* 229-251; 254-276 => 4.5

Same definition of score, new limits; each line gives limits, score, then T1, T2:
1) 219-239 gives 112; 0.85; 0.035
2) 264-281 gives 264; 1.09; 0.013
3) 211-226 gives 100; 0.99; 0.035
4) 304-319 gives 315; 1.10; 0.010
